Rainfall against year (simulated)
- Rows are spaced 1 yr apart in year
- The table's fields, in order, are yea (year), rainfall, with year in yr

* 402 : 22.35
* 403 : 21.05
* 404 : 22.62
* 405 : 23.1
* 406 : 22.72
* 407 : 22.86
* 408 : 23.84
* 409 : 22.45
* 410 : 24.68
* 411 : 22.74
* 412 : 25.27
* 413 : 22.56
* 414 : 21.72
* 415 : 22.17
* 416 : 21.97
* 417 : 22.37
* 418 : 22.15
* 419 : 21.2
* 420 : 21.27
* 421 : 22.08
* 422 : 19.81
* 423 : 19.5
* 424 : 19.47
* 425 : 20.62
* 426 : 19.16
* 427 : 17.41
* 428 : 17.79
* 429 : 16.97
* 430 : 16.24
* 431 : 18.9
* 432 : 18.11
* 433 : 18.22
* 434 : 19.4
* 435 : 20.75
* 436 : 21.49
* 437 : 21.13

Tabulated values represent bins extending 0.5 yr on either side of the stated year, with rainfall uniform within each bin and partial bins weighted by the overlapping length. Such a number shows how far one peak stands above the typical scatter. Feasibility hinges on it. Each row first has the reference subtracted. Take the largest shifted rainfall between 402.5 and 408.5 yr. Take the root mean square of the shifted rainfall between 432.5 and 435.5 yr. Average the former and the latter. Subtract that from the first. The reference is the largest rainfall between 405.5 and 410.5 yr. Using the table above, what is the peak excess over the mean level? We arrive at -3.1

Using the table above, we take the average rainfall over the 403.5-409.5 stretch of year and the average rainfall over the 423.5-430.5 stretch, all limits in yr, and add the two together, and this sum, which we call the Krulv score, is 41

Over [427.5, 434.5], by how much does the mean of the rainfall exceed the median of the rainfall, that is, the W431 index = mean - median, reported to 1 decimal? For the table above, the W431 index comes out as -0.2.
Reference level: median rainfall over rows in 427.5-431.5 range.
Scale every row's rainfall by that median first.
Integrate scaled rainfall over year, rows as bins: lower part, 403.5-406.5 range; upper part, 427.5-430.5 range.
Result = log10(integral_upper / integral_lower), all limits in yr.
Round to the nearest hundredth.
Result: -0.13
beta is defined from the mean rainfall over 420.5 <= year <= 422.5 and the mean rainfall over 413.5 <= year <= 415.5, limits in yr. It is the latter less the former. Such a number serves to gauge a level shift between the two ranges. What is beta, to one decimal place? 1.0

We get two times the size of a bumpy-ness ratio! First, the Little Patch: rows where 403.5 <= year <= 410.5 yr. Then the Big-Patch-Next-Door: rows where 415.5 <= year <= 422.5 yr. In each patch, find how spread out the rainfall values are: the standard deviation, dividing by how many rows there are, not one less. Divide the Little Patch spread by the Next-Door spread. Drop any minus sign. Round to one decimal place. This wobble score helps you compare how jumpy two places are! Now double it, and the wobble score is 1.8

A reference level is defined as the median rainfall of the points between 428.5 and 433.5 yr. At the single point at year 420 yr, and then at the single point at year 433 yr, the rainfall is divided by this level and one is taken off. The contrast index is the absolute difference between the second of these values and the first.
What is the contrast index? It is 0.17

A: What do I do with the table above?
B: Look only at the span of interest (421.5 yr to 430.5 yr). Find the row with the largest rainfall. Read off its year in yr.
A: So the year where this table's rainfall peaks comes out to 425 yr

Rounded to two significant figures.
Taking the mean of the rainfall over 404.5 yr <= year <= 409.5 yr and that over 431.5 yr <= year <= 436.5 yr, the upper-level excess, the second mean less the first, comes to -3.4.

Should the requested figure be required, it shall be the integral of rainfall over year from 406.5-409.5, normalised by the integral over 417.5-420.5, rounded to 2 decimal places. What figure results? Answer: 1.07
